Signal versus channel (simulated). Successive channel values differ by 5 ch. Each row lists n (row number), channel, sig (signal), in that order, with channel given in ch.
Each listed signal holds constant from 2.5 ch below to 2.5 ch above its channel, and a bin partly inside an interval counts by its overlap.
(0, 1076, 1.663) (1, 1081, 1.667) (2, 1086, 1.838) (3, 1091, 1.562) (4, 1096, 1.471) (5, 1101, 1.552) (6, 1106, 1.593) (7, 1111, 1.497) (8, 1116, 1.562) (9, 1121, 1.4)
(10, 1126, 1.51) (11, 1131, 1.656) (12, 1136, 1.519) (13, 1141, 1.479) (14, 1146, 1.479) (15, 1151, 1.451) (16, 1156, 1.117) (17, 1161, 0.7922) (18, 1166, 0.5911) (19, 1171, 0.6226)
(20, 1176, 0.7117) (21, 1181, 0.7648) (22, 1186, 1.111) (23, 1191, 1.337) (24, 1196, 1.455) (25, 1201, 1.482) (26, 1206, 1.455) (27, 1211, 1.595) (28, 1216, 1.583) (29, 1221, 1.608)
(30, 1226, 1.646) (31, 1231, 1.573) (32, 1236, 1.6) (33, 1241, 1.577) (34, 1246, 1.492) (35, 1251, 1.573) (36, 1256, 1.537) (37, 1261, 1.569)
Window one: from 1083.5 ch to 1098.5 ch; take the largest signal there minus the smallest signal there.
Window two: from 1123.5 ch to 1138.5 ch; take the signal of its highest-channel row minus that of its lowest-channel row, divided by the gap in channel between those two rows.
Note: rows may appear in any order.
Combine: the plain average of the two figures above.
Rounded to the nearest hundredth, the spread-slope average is 0.18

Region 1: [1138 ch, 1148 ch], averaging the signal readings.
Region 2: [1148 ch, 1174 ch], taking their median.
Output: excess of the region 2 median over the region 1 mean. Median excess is -0.7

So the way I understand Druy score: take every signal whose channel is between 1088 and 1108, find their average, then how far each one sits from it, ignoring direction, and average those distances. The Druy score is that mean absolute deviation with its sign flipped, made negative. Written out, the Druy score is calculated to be -0.037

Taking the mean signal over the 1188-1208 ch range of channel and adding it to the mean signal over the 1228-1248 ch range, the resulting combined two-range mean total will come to 2.99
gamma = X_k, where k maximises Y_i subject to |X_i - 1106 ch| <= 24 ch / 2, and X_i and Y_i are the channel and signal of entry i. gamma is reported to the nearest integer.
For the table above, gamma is 1106 ch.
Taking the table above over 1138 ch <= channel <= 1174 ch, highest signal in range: 1.479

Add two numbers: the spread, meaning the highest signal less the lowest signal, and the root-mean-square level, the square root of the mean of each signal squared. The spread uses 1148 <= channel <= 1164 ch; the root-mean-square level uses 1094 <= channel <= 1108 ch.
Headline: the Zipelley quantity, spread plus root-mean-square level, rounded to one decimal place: 2.2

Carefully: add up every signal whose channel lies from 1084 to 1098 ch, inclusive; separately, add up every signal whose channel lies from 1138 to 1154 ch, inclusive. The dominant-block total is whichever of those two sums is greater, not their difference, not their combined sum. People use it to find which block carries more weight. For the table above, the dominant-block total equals 4.87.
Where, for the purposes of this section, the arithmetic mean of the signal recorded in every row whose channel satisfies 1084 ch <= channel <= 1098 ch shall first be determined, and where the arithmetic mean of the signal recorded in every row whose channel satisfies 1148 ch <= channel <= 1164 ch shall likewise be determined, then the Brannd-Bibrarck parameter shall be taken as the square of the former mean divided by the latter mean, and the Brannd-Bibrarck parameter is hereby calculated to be 2.4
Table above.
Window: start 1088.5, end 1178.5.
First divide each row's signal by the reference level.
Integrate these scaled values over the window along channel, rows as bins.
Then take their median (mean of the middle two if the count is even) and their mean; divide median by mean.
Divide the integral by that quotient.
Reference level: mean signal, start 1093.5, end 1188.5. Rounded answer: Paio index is 83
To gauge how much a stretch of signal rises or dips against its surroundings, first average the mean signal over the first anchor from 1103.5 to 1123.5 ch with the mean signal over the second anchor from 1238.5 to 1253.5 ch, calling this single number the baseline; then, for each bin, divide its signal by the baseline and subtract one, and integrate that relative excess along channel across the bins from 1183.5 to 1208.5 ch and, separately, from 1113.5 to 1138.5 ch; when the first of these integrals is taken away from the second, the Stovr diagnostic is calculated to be 2.6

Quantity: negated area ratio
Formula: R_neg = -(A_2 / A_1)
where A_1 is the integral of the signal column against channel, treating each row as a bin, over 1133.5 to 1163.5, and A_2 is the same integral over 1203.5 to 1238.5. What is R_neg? -1.4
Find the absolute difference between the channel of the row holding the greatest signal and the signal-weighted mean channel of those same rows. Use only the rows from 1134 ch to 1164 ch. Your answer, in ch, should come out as 11.0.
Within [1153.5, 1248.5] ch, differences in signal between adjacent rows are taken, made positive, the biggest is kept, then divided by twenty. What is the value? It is 0.017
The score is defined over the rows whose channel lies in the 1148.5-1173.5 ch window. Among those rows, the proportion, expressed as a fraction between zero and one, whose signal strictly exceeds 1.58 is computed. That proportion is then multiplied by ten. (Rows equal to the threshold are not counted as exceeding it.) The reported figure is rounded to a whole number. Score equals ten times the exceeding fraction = 0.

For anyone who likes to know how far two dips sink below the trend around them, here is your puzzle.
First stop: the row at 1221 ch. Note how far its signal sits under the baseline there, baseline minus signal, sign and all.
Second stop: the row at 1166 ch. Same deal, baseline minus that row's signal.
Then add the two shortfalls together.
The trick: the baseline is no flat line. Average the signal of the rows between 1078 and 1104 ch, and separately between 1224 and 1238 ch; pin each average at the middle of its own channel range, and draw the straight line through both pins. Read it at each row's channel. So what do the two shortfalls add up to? 1.02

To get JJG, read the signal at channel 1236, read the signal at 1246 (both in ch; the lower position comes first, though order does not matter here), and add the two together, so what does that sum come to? 3.09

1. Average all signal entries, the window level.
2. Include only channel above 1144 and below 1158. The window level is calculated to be 1.35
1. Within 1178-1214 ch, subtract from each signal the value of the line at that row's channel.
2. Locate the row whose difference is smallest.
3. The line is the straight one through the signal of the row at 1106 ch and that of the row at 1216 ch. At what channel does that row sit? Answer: 1181 ch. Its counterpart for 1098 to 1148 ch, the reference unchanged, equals 1121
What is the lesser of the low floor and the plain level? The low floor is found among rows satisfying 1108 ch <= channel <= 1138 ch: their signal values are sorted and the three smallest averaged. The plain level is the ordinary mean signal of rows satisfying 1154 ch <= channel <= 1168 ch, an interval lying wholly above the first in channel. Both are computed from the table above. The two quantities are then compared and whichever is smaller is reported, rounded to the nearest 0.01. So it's 0.83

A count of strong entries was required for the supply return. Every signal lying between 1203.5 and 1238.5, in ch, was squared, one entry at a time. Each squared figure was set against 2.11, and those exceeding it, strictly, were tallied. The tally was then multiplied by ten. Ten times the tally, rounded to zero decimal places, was 70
